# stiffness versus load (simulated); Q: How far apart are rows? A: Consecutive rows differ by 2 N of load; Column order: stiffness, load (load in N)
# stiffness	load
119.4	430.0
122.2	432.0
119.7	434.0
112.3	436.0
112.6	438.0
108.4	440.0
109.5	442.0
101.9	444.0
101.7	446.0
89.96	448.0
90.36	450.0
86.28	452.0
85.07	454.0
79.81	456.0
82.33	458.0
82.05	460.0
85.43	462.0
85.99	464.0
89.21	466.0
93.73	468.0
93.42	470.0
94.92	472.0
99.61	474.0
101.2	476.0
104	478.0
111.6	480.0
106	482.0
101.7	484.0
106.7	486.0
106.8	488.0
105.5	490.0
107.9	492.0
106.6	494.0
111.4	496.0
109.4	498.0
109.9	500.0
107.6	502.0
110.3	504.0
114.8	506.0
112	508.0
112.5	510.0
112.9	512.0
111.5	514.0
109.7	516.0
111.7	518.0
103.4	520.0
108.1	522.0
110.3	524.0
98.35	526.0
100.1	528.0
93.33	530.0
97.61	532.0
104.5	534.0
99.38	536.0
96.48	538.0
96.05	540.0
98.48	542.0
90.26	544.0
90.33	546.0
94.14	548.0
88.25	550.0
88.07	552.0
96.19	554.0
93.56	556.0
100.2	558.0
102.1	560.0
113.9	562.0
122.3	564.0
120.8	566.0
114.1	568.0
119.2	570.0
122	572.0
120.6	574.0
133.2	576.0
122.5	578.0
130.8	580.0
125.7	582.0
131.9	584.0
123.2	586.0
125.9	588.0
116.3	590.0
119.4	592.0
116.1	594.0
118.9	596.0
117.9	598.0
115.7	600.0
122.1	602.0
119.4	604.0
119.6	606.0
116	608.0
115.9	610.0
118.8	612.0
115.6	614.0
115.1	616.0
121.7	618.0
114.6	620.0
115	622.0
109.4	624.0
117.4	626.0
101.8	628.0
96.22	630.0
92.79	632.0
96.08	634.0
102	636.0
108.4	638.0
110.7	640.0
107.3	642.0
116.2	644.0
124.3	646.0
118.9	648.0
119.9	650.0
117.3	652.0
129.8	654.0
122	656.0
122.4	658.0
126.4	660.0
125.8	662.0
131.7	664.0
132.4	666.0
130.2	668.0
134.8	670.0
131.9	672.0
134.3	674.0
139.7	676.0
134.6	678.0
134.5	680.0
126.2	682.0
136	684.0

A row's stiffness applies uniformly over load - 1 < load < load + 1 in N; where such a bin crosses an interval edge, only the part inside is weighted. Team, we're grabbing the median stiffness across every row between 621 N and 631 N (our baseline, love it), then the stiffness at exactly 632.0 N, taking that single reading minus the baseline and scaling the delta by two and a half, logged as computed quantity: -42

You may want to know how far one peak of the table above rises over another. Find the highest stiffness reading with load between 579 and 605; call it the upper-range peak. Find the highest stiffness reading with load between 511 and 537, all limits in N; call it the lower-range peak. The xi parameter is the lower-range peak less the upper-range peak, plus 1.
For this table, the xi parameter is -18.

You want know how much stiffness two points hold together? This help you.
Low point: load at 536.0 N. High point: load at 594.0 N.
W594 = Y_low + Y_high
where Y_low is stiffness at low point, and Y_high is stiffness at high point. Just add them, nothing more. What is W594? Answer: 215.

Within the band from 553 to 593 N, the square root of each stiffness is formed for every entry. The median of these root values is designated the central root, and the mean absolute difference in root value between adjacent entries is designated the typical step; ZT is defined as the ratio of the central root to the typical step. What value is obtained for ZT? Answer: 39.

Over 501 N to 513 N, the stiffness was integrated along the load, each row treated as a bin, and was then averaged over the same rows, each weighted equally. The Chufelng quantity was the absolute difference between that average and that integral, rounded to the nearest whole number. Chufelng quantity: 1229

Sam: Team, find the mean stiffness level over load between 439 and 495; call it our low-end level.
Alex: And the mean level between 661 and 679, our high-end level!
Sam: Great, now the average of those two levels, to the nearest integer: 115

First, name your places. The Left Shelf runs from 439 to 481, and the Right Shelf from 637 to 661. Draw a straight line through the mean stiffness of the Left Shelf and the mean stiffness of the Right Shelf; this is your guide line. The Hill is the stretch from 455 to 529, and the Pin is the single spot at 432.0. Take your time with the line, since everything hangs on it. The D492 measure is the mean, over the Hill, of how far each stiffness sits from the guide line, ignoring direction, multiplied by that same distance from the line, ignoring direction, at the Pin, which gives 263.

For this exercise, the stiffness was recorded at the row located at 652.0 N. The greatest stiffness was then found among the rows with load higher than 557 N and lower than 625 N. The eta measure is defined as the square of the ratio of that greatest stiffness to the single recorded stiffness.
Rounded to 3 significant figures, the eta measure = 1.29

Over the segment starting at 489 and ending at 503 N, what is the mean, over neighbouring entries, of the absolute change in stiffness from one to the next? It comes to 2.2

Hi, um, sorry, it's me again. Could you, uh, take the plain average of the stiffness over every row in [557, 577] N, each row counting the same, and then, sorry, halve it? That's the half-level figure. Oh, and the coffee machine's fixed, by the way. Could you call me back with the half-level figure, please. 58.4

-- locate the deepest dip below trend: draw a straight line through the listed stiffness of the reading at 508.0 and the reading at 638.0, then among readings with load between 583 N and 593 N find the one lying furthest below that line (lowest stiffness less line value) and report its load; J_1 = 590.0 N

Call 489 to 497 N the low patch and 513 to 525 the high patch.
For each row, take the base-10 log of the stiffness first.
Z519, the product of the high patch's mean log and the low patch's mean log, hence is 4.14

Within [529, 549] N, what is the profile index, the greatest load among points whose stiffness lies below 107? 548.0 N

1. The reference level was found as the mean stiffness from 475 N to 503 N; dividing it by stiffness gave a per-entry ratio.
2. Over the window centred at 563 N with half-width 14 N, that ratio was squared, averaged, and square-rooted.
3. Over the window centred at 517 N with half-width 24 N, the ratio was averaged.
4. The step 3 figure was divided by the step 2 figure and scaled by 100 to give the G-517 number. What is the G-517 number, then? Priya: 101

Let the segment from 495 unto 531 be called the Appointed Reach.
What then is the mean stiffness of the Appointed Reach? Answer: 108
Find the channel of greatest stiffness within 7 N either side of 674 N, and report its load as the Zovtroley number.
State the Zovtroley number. 676.0 N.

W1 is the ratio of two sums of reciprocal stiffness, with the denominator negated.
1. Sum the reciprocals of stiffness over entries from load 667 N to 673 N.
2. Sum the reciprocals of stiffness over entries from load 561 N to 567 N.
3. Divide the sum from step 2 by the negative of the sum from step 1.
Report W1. -1.11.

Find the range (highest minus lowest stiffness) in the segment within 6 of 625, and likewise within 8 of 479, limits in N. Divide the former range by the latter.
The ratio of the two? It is 1.3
